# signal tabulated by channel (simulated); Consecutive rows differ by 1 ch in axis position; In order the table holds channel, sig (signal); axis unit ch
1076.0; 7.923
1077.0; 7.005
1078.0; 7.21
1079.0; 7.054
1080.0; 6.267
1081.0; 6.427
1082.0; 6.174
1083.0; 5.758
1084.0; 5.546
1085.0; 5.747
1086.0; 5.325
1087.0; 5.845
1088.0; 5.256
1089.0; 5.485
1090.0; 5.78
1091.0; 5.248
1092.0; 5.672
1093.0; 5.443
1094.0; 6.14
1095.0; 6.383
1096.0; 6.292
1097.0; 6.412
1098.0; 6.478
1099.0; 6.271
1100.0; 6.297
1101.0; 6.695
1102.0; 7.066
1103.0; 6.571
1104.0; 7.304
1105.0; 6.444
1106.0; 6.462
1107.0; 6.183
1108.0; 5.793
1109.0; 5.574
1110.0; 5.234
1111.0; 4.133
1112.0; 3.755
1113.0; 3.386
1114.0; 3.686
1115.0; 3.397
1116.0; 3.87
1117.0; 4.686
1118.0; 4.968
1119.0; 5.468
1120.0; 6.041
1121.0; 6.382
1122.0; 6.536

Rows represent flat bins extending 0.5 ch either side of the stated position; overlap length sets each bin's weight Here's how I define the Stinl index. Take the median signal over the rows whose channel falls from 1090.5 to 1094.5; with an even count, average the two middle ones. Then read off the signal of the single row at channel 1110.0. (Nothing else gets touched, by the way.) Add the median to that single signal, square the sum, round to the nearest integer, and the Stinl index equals 116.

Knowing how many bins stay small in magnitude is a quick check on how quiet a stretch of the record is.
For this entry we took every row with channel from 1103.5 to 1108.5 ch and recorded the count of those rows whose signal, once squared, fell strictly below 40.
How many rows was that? 2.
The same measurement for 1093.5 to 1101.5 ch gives 4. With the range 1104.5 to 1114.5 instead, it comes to 8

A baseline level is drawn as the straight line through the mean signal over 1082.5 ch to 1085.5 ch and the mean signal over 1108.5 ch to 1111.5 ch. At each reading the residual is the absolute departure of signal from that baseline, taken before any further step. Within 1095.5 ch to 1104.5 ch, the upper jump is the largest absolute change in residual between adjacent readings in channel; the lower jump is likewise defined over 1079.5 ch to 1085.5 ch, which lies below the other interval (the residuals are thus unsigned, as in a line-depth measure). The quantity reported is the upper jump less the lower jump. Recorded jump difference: 0.37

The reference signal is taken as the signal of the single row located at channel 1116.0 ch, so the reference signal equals 3.87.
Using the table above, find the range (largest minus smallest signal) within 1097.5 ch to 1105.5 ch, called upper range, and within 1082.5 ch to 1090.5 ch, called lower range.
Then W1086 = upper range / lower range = 1.8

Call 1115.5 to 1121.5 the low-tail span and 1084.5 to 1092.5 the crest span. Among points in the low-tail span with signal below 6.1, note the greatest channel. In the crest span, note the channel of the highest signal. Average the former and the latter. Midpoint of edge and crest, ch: 1103.5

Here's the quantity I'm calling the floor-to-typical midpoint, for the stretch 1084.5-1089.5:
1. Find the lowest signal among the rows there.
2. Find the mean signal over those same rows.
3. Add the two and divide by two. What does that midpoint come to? 5.4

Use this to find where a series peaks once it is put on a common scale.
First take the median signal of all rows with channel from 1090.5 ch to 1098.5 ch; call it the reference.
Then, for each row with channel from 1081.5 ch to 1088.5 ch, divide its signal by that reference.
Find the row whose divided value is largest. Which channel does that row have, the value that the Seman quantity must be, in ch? 1082.0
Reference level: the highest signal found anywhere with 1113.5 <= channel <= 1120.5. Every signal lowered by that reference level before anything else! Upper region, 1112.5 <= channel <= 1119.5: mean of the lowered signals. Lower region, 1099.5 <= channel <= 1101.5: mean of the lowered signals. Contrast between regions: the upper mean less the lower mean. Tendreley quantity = -2.3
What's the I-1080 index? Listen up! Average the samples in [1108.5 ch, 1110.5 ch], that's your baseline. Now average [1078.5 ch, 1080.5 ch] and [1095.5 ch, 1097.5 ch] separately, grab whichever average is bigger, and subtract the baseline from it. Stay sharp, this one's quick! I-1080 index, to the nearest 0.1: 1.3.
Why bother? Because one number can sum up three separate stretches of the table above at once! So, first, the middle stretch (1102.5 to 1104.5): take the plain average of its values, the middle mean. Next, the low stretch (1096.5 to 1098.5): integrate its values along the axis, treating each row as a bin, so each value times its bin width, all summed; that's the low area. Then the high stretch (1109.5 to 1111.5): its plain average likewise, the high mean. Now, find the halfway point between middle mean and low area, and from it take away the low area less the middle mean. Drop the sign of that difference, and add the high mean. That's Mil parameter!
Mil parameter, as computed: 8.64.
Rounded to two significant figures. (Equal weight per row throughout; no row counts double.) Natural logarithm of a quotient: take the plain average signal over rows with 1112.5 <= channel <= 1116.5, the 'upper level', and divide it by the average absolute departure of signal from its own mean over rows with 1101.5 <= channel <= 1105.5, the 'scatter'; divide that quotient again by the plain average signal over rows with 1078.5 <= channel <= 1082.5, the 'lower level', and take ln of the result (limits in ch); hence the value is 0.49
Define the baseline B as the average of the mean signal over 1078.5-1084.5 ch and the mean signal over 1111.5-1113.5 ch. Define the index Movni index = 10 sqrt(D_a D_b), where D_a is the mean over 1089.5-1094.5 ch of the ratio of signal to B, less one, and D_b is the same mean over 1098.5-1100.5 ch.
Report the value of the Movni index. 2.12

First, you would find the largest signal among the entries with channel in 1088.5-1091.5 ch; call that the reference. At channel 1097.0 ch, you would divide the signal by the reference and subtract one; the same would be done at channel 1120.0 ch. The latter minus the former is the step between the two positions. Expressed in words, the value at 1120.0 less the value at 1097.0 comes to -0.06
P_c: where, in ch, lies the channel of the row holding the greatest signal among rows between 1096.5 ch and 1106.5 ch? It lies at 1104.0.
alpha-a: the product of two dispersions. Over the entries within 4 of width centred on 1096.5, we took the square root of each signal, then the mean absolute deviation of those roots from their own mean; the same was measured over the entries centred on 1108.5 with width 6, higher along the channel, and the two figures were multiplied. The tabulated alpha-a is 0.001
